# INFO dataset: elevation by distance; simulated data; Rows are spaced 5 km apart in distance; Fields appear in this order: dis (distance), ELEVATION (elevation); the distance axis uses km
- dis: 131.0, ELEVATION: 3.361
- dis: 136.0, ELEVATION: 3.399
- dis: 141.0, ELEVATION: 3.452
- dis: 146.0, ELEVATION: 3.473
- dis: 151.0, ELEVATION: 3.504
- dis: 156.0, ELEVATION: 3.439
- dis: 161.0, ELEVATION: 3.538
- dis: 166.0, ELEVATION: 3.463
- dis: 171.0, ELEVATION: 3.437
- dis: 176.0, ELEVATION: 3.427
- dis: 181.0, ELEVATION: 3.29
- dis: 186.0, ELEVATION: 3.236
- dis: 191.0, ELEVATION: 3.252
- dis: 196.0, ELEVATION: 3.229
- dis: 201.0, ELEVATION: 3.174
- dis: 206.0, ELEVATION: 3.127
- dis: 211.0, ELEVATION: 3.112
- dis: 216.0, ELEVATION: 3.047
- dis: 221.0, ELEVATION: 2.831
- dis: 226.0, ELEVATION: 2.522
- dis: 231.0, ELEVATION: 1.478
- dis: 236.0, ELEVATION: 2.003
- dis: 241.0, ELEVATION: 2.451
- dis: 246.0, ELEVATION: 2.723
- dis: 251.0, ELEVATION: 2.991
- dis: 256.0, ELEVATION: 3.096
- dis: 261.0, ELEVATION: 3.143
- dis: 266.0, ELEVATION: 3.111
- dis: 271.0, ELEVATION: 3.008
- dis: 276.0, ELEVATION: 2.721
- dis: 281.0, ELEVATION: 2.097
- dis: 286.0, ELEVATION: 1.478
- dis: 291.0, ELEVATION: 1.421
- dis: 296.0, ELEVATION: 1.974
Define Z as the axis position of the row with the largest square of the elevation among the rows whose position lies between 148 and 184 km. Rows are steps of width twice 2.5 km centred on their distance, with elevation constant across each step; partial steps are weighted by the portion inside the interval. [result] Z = 161.0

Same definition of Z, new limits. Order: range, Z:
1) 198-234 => 201.0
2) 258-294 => 261.0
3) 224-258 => 256.0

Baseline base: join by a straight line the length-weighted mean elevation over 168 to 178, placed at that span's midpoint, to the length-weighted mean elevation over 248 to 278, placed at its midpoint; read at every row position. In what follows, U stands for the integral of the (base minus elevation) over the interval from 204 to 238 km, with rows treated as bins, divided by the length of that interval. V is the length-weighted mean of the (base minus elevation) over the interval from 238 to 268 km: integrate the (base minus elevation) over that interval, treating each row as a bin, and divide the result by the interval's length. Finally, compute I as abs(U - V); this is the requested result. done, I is 0.46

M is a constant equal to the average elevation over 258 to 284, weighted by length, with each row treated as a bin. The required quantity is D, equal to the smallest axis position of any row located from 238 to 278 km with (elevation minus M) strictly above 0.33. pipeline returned 261.0 km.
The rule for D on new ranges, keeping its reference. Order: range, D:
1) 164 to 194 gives 166.0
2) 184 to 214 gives 186.0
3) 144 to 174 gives 146.0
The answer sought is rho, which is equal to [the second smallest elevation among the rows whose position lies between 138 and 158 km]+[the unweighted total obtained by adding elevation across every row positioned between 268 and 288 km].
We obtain 12.8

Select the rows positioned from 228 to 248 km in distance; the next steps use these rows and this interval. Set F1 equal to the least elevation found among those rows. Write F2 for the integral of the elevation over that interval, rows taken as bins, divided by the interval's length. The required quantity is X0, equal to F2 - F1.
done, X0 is 0.7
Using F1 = 1.478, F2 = 2.2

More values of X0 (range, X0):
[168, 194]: 0.1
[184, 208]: 0.1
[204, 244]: 1.1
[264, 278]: 0.2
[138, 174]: 0.0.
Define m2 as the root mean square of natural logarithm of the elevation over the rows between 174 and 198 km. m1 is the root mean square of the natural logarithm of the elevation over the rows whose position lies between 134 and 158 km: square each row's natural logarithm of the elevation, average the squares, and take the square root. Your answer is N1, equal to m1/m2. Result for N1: 1.04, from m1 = 1.24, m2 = 1.19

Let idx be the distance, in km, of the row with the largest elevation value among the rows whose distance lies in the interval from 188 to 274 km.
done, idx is 191.0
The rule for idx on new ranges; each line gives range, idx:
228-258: 256.0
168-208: 171.0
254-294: 261.0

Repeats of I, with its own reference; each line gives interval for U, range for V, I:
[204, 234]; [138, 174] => 0.51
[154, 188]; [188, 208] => 0.08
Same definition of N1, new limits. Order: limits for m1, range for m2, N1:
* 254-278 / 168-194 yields 0.92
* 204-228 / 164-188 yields 0.88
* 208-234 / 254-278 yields 0.87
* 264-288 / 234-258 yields 0.94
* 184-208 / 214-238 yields 1.33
